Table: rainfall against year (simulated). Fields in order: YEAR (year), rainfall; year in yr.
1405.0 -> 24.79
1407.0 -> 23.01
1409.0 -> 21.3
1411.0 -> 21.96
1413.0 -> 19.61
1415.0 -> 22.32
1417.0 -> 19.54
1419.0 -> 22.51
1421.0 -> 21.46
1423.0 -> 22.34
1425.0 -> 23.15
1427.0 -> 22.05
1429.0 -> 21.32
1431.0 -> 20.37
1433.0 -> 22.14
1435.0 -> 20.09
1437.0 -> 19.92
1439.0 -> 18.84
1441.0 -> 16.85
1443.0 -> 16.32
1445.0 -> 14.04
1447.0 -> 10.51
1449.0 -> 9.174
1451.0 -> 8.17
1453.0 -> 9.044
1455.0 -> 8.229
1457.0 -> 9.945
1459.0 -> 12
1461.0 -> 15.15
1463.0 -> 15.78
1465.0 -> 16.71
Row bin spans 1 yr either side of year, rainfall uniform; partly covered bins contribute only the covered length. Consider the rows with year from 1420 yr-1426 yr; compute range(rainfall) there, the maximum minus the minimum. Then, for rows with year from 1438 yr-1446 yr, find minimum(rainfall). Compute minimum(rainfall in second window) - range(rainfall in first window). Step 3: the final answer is 12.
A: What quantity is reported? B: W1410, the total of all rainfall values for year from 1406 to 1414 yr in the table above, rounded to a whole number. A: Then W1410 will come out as 86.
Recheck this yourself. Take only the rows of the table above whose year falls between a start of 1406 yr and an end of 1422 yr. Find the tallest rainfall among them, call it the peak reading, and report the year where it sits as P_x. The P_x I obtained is 1407.0 yr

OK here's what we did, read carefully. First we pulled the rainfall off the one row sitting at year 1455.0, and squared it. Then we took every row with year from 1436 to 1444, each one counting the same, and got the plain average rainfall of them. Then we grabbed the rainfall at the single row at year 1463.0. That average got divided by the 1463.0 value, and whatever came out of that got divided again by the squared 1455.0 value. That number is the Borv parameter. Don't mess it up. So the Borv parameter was 0.017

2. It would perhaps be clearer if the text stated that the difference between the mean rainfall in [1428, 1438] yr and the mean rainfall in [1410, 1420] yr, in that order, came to 0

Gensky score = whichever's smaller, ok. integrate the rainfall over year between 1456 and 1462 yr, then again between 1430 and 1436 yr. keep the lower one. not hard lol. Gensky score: 74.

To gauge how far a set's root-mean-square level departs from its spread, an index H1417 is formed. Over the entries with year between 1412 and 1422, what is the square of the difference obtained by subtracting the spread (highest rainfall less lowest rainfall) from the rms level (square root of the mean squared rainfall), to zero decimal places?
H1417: 330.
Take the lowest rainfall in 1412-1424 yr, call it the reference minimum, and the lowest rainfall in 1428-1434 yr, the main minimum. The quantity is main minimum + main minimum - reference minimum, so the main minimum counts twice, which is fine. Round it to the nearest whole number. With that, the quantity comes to 21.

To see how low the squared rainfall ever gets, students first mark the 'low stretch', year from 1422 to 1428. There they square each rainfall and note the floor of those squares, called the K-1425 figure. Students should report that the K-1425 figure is 486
